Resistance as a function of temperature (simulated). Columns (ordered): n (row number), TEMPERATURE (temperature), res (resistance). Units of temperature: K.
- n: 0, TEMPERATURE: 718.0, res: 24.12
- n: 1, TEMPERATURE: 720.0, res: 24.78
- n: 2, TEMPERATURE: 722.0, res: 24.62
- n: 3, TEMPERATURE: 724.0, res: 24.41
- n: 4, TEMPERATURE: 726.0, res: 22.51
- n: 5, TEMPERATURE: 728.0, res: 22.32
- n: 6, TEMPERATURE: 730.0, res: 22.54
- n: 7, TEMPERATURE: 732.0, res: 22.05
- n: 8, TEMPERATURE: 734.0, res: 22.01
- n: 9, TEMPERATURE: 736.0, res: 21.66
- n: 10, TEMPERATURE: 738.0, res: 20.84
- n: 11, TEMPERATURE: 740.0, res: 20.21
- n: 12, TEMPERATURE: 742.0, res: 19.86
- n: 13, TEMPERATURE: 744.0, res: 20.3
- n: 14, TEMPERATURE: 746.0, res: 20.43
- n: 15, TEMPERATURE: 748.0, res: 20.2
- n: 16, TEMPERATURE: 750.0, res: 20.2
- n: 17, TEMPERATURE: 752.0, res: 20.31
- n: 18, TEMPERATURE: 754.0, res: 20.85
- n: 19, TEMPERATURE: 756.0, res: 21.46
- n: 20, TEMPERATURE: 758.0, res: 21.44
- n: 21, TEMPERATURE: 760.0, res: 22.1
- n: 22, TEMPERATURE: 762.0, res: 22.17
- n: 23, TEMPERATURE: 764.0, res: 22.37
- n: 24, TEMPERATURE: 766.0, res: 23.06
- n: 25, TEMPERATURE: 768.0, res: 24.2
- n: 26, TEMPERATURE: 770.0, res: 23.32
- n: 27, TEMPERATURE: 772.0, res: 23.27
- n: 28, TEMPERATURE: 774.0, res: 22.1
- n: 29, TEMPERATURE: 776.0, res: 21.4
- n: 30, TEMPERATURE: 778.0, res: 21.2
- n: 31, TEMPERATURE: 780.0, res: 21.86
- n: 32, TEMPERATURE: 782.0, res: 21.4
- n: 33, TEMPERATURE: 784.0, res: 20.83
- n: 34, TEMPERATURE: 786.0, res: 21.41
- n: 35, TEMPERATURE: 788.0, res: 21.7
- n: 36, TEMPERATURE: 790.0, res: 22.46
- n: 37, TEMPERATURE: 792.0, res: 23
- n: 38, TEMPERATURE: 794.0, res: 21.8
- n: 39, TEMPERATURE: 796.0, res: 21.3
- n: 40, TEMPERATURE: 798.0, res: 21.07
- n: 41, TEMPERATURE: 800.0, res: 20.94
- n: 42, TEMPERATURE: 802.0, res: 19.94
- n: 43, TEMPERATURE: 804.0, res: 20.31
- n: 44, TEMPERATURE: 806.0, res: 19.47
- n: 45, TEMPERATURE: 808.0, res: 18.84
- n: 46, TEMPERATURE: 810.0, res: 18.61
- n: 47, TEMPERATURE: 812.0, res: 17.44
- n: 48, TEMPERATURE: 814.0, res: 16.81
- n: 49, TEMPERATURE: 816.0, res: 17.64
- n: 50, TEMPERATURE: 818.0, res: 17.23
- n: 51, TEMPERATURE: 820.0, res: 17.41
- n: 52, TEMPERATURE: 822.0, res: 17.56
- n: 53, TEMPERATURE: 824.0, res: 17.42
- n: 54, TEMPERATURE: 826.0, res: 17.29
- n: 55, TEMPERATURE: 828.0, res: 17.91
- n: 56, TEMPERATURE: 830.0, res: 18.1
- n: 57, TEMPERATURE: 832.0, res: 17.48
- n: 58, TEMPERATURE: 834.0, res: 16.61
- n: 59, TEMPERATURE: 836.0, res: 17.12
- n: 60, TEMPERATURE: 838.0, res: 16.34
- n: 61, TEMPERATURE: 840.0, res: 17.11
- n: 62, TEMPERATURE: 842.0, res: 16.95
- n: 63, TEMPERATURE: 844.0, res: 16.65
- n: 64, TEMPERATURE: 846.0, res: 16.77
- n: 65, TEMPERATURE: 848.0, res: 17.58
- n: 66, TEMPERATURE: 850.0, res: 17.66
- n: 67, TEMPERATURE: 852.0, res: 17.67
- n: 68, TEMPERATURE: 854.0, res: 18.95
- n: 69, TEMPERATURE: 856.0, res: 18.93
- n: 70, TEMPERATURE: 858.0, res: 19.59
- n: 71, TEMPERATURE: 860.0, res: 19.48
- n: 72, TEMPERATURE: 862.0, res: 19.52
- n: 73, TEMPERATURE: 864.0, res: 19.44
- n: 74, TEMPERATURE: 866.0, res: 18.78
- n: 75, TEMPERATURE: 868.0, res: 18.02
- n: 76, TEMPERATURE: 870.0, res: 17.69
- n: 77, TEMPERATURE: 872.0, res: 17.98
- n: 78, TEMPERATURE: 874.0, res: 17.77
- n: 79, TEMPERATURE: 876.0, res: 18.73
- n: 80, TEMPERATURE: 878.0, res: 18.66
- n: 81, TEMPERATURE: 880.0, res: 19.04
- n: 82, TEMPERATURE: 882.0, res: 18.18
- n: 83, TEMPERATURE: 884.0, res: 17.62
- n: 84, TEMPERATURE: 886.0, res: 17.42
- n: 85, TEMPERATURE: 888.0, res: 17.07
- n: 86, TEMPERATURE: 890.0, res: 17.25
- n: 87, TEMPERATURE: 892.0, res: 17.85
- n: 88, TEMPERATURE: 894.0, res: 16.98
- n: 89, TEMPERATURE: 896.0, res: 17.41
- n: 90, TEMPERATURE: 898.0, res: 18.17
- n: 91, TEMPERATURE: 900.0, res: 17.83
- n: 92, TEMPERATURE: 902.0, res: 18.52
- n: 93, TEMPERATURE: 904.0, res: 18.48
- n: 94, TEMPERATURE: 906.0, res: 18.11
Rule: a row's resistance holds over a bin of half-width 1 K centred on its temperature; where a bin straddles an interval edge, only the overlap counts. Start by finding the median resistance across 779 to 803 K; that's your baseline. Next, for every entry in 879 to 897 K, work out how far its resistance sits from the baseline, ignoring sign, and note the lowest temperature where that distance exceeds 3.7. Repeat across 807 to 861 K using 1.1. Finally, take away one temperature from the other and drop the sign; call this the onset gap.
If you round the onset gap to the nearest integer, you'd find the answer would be 76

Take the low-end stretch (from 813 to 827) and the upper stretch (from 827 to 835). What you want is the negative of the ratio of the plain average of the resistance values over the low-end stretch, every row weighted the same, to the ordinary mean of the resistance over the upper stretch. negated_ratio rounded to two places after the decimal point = -0.99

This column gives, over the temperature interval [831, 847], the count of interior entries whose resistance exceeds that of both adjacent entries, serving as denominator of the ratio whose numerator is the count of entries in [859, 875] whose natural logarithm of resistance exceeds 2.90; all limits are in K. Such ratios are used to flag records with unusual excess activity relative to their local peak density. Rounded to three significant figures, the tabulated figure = 2.00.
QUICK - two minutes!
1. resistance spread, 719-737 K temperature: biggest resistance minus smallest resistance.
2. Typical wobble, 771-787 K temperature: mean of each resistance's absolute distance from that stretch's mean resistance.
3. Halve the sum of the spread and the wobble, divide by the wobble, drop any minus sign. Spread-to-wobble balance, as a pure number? 3.4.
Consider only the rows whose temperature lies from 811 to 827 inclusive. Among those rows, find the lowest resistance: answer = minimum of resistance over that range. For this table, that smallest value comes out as 16.81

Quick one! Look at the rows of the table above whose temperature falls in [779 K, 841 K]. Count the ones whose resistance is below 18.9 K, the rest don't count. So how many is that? 17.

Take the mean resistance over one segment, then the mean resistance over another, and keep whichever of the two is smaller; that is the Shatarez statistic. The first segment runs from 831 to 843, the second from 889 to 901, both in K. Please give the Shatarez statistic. 16.9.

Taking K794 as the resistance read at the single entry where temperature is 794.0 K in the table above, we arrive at 21.8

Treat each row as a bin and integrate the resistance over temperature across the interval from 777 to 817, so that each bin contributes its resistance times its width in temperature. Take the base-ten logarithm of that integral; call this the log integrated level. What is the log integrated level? 2.91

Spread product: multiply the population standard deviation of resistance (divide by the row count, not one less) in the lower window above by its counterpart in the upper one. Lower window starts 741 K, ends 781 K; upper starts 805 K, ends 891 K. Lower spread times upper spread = 1.1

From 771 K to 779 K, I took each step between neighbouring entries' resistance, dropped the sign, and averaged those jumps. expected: 0.69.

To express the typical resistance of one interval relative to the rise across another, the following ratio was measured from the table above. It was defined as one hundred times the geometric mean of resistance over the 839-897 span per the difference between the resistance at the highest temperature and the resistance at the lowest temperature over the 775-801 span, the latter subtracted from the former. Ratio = -3914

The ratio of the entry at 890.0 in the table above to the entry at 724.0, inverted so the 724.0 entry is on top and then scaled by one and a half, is 2.1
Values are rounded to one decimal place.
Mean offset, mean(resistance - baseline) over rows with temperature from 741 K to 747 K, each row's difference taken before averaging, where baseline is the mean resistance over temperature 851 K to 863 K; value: 1.2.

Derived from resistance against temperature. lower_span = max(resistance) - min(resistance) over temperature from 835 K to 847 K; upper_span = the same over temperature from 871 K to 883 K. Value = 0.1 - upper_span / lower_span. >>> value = -1.5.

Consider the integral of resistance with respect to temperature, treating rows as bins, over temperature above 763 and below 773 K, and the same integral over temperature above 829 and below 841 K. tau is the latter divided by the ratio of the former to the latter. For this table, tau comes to 182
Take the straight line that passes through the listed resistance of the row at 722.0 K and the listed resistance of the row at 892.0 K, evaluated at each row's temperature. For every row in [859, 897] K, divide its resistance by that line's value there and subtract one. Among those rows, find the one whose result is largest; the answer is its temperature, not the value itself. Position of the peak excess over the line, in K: 880.0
